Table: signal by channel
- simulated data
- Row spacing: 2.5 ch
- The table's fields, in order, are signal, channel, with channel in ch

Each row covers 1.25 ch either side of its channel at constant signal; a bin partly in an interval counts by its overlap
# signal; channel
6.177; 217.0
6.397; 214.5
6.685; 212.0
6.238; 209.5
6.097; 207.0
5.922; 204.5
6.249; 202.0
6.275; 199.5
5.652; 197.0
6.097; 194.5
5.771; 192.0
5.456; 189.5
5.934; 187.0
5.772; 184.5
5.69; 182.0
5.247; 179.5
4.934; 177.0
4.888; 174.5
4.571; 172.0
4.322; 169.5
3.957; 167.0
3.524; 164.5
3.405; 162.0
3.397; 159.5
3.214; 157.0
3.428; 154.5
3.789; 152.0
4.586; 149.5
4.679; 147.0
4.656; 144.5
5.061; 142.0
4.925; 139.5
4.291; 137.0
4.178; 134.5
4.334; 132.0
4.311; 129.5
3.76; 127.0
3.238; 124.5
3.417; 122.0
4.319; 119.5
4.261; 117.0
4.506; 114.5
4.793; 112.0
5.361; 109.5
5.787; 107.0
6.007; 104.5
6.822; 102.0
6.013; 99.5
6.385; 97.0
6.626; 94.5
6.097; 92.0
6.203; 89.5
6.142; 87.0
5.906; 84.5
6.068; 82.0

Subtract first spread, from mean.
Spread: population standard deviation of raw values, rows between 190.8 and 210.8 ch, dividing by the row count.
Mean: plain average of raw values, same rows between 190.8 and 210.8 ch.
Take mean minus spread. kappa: 5.8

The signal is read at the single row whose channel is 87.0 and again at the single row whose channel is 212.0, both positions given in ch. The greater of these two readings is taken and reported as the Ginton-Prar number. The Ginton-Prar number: 6.7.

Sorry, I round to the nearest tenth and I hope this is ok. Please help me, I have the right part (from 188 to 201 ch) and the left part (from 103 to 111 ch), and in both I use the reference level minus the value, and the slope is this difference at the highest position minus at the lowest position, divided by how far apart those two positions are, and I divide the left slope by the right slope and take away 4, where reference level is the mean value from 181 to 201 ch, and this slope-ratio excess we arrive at -5.6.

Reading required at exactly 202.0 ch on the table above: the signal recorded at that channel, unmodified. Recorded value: 6.249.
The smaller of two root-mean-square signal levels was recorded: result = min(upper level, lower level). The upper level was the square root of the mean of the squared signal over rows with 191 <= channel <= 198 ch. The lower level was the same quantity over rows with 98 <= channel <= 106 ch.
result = 5.8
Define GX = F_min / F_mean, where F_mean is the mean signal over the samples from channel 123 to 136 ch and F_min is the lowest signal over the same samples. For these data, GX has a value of 0.82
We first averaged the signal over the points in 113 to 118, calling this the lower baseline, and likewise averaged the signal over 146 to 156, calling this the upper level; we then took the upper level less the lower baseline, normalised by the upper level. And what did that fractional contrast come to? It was -0.1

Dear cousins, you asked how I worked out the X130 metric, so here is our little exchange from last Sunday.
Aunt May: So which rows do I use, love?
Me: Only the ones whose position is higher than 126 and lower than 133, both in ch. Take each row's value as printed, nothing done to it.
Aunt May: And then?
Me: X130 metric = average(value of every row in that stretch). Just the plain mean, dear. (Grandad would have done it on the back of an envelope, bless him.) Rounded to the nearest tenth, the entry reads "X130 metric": 4.1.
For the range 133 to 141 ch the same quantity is 4.5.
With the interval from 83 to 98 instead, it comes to 6.2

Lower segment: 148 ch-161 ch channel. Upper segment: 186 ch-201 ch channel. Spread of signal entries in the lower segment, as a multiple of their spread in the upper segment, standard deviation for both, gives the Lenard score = 1.8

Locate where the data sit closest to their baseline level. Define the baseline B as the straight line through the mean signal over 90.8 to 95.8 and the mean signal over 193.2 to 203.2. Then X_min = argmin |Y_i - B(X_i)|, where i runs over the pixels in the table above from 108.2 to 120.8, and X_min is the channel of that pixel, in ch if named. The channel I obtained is 109.5 ch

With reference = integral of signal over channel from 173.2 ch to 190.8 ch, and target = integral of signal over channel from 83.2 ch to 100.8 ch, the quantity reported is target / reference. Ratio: 1.1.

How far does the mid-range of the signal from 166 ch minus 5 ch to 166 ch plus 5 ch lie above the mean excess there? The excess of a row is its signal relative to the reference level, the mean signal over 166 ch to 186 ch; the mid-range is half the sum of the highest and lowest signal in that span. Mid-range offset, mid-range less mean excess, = 4.98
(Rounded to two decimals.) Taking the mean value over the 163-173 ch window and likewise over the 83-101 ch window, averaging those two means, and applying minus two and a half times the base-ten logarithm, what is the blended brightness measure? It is -1.78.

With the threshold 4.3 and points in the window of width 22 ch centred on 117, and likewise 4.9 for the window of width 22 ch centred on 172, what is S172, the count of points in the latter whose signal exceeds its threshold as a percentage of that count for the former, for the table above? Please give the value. 60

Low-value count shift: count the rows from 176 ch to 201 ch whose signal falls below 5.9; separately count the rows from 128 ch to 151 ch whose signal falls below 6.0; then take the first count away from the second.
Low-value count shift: 2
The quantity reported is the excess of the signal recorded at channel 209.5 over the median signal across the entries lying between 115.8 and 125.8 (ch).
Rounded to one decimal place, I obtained 2.4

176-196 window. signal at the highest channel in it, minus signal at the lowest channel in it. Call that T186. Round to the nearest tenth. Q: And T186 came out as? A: 1.2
